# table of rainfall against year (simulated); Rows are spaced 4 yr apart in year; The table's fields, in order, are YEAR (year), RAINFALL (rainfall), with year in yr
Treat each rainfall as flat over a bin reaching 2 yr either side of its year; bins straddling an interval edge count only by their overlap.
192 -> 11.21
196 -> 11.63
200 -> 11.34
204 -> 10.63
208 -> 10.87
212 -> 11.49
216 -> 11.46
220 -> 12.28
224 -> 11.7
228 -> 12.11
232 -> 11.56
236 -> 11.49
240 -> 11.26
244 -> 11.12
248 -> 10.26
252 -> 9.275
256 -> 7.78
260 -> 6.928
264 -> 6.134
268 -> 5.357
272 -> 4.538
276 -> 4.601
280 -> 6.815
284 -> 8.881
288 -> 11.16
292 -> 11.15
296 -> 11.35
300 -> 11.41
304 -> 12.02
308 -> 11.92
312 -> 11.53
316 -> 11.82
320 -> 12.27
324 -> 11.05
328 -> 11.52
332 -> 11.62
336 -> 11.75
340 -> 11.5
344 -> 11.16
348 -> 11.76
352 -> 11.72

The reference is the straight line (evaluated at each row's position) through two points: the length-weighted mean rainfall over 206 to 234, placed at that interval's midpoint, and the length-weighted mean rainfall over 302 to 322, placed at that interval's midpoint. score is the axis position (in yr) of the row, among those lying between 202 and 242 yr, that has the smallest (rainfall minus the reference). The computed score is 204 yr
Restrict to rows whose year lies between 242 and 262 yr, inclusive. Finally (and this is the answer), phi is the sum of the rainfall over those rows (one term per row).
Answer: 45.4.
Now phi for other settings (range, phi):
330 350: 57.8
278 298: 49.4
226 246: 57.5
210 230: 59.0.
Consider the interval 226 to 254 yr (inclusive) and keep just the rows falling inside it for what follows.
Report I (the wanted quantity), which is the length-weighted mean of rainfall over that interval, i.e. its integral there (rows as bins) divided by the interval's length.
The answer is 11.0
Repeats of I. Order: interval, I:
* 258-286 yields 6.2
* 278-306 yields 10.4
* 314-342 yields 11.6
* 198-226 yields 11.4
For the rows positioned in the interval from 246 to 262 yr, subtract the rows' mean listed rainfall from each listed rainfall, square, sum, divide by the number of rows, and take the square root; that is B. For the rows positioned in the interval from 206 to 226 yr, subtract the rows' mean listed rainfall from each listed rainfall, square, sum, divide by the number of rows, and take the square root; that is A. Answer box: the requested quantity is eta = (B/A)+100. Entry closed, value 103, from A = 0.5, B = 1.3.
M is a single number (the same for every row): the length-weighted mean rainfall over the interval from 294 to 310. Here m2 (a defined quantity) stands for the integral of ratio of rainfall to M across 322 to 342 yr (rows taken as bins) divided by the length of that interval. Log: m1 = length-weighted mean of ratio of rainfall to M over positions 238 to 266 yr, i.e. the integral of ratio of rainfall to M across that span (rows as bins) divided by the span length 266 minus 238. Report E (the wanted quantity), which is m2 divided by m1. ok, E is 1.3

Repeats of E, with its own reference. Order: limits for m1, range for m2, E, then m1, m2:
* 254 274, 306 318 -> 1.9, 0.53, 1.01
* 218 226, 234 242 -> 0.9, 1.03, 0.97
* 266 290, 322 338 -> 1.7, 0.59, 0.98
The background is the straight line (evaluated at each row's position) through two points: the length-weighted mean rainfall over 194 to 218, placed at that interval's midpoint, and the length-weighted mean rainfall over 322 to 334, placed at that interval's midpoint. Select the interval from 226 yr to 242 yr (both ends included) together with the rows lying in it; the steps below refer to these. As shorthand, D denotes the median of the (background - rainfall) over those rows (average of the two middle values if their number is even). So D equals -0.25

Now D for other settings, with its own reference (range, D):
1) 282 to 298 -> 0.19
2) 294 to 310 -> -0.30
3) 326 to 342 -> -0.17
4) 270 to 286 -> 5.62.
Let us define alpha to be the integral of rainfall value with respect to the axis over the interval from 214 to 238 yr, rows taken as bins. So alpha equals 282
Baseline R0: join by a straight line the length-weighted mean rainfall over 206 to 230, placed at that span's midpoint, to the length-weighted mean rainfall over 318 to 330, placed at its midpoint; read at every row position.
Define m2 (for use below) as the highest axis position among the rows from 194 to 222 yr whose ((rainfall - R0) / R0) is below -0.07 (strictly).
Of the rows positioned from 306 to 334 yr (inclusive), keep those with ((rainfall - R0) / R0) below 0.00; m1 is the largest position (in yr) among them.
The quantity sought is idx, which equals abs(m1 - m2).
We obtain 124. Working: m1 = 328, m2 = 204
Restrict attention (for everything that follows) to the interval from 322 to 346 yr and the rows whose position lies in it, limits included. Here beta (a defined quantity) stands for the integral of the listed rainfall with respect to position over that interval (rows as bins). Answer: 274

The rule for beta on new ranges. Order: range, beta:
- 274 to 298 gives 216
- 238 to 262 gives 226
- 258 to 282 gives 137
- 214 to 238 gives 282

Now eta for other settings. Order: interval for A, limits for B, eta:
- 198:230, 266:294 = 105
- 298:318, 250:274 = 107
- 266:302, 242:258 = 100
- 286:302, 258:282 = 108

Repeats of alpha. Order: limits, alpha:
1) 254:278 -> 141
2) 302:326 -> 282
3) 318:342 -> 279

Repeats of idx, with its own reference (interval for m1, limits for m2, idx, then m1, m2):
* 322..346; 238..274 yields 72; 344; 272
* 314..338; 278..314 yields 44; 328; 284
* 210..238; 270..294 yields 48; 236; 284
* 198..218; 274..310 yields 68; 216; 284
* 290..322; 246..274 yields 40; 312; 272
